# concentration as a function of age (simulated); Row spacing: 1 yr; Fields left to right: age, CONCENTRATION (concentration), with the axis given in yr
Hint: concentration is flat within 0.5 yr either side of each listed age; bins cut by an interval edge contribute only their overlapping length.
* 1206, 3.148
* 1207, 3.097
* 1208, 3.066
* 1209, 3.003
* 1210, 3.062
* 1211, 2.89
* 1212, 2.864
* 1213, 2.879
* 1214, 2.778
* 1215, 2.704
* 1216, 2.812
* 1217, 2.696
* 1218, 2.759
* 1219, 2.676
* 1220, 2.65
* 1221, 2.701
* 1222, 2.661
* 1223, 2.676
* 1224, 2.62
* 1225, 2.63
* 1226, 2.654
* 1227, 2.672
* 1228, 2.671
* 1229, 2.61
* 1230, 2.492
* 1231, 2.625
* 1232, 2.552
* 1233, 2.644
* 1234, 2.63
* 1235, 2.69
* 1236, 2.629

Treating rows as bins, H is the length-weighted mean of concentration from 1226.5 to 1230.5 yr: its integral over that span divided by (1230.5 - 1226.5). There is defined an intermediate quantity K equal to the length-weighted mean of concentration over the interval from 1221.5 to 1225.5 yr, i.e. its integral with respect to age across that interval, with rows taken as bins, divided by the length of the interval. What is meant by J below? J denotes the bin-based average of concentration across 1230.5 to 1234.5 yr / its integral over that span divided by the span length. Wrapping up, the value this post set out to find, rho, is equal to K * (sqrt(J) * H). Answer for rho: 11.2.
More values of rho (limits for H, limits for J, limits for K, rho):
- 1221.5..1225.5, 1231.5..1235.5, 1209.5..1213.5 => 12.5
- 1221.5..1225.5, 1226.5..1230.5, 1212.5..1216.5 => 11.9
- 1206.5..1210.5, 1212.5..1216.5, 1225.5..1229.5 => 13.5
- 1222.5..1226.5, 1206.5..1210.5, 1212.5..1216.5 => 12.9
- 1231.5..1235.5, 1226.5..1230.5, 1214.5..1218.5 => 11.7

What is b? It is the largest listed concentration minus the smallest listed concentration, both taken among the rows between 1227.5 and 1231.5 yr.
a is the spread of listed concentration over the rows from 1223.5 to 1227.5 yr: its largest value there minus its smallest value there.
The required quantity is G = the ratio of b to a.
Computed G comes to 3.4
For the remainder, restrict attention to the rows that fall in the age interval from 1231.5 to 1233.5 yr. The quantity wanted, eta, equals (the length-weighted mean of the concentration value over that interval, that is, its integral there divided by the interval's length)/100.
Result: 0.026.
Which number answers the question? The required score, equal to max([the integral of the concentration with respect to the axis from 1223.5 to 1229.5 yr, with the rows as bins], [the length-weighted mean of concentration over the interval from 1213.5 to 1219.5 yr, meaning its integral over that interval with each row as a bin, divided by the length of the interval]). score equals 15.86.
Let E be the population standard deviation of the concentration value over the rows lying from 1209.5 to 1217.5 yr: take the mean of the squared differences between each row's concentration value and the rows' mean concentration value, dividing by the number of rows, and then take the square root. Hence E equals 0.11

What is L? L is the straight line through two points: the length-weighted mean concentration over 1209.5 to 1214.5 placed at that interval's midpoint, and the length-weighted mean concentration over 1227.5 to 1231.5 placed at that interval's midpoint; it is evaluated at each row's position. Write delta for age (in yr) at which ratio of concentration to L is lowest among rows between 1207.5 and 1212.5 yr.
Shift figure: 1212 yr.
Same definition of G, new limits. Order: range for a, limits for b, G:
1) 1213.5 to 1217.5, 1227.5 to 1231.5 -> 1.5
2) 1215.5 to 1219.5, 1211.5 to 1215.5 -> 1.3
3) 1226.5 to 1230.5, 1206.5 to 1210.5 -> 0.5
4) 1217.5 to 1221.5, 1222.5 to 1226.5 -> 0.5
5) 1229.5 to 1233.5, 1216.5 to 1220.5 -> 0.7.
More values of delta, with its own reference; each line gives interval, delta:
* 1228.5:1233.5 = 1230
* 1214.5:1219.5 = 1215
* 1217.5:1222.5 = 1220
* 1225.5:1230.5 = 1230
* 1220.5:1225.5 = 1224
